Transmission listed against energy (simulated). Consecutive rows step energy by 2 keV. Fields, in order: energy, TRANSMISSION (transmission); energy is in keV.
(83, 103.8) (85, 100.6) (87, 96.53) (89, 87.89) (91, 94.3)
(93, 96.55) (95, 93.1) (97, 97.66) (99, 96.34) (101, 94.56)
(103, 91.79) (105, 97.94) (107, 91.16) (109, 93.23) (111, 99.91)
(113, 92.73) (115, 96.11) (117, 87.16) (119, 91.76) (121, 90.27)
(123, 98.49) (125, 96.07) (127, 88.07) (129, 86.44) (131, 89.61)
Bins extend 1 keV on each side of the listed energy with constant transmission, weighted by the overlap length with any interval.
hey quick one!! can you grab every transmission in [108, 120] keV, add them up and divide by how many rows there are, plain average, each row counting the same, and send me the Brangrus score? 93.5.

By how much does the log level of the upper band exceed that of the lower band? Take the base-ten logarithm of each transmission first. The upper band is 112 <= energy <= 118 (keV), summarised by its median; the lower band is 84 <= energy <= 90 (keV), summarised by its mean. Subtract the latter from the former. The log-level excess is -0.010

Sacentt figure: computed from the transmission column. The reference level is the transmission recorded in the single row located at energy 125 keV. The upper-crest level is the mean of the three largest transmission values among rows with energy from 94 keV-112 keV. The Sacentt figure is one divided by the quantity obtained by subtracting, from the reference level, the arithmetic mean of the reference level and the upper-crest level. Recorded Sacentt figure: -0.8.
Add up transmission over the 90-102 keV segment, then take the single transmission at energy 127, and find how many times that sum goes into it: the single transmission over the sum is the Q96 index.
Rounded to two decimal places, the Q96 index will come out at 0.15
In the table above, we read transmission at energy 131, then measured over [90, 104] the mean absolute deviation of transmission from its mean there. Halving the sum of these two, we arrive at 45.6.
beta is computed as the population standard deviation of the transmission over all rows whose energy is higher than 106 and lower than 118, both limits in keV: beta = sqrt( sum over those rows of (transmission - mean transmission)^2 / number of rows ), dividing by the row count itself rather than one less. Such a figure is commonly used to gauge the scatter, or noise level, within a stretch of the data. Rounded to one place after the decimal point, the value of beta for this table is 4.0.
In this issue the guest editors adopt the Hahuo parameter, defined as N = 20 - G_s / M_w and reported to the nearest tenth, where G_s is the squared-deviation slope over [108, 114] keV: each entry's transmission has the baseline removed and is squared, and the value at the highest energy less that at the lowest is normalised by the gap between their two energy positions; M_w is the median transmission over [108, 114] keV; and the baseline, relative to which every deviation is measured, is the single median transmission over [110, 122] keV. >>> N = 20.0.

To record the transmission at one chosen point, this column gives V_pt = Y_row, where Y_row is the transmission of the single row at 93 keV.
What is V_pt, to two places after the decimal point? 96.55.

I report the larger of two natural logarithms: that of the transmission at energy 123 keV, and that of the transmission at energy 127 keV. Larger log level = 4.590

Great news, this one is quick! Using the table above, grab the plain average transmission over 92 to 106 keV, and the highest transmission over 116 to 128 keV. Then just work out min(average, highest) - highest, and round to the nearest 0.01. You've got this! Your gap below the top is -3.07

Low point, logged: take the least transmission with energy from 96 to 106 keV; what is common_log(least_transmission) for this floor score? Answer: 1.96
